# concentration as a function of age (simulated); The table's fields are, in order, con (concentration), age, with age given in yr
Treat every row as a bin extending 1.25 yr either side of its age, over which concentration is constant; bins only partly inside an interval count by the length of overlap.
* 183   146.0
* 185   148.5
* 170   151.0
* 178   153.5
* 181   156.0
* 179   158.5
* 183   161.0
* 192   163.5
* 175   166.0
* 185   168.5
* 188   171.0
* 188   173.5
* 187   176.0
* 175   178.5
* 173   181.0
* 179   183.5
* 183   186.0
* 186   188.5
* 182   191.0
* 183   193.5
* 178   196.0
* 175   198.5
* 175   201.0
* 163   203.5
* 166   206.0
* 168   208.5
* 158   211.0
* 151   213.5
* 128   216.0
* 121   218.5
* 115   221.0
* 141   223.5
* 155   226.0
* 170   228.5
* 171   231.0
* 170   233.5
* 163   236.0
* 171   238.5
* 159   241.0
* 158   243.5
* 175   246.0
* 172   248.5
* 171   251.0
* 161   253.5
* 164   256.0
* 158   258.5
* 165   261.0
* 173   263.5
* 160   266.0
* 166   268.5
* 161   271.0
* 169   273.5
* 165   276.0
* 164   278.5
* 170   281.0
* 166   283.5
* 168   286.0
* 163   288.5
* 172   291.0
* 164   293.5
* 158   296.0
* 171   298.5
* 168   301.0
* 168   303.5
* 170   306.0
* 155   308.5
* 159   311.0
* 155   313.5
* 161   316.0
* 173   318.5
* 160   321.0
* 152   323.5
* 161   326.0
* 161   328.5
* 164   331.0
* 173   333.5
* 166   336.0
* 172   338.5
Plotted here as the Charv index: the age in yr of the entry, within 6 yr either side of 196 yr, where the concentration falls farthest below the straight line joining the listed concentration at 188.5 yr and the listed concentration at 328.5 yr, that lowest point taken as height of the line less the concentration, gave 198.5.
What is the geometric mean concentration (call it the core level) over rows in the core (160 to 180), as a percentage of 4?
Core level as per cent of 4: 4601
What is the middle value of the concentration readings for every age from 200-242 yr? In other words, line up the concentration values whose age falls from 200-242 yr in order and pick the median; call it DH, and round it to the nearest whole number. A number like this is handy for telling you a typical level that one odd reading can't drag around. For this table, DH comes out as 163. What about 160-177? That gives 187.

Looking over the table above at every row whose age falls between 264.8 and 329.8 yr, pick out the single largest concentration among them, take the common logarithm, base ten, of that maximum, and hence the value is 2.24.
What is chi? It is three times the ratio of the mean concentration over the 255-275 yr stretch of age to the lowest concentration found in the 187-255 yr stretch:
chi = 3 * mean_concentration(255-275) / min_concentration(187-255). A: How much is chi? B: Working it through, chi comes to 4.29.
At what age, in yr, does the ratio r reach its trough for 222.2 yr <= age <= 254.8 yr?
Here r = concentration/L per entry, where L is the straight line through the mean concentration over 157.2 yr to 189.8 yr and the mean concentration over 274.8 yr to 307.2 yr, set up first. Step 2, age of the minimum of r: 223.5 yr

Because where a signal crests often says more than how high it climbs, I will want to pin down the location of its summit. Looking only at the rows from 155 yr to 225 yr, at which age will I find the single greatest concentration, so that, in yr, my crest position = 163.5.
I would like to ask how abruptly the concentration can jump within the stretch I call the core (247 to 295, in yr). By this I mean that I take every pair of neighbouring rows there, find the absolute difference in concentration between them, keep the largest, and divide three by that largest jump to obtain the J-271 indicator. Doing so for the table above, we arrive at 0.231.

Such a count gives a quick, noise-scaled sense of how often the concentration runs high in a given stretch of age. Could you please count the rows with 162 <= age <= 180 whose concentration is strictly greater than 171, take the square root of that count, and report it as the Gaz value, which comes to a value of 2.6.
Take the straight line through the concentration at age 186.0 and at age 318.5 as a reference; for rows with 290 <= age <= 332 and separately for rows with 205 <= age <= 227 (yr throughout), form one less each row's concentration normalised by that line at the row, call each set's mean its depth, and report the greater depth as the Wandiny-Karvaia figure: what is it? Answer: 0.20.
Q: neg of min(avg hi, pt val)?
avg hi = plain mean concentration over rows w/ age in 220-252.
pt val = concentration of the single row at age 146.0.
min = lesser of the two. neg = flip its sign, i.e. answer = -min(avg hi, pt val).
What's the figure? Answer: -161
